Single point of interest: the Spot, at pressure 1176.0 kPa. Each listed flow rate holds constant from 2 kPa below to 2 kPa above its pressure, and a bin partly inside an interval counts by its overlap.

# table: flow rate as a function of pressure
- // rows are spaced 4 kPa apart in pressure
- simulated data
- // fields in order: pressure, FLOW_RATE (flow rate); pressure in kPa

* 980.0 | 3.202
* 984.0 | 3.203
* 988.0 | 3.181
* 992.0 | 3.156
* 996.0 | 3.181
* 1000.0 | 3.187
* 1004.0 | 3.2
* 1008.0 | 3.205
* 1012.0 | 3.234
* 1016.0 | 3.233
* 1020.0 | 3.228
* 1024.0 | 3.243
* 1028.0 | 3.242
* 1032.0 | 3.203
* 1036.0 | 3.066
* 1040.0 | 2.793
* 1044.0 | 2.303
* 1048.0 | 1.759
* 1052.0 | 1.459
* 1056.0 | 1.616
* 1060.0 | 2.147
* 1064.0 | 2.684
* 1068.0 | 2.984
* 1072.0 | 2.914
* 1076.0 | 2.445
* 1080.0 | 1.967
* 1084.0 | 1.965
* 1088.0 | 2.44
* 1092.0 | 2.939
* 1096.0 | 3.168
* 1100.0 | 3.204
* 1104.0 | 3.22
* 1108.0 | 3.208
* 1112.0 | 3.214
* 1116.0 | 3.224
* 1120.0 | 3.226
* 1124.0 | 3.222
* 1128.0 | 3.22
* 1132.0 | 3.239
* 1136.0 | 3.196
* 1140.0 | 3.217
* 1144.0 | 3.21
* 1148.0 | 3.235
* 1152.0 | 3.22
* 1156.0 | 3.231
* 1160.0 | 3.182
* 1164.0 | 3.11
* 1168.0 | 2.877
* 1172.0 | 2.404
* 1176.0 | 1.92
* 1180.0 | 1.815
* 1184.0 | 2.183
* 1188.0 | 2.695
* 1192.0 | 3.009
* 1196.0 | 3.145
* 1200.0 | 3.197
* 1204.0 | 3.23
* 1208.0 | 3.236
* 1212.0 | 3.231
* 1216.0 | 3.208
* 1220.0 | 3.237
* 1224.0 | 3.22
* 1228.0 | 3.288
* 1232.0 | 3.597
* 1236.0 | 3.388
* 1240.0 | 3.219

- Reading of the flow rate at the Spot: 1.92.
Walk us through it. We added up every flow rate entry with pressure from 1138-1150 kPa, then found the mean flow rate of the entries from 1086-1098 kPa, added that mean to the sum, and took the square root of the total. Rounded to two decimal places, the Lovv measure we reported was 3.54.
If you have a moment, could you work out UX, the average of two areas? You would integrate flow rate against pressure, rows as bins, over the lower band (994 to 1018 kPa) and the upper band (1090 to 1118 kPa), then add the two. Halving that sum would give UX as 83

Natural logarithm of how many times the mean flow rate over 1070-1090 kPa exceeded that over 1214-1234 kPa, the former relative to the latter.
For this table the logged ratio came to -0.34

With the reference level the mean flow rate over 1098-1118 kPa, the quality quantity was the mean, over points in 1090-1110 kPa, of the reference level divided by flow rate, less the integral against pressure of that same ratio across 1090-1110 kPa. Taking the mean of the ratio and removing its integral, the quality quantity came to -19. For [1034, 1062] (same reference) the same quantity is -43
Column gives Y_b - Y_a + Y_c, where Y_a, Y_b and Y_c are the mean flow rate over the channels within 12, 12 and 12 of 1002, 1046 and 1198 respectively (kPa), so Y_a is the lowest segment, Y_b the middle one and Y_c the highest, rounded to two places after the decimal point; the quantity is 2.06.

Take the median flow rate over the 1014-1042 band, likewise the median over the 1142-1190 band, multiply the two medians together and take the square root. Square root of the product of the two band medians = 3.11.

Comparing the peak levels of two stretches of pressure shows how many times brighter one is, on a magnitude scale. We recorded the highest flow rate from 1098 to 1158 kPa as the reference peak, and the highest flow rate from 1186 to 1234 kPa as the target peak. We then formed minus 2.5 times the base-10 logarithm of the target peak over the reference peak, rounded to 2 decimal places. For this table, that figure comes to -0.11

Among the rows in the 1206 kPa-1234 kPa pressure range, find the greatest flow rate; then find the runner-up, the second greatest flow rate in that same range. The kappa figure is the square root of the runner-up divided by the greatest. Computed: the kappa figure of 0.956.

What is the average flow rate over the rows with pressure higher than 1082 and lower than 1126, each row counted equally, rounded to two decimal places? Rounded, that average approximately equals 3.00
